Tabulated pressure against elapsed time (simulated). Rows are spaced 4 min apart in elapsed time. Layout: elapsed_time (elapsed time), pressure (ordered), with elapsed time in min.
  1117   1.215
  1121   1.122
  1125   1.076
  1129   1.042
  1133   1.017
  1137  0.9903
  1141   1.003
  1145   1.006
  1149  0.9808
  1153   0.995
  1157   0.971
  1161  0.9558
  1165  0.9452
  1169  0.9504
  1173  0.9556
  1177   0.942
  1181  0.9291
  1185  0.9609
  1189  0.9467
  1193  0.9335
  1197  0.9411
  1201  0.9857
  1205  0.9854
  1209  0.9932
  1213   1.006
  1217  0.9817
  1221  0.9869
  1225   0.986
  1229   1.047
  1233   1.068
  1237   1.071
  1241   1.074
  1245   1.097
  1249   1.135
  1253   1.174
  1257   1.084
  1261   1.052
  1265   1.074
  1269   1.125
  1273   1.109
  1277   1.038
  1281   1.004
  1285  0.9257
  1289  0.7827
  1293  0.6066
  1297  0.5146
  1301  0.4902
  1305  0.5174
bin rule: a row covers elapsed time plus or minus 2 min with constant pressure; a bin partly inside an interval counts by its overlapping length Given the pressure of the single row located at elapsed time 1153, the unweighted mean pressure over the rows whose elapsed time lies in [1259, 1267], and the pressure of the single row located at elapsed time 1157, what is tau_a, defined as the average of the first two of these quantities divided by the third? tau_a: 1.06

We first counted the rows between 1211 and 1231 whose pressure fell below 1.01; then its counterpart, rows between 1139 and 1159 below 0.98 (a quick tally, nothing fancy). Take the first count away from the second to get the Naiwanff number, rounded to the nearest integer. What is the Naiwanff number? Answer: -3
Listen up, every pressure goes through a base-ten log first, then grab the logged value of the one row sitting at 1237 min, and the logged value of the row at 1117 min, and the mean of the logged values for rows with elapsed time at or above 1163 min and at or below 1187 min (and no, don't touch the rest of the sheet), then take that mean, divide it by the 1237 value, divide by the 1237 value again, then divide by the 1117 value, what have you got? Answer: -314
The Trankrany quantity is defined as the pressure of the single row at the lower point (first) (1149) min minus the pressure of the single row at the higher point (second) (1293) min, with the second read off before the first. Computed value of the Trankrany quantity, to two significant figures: 0.37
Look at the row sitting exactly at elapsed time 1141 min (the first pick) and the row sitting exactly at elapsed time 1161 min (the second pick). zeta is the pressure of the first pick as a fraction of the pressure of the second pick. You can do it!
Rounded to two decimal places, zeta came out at 1.05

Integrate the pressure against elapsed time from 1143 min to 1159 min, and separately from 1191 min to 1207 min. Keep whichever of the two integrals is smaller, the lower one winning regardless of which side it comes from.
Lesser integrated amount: 15.4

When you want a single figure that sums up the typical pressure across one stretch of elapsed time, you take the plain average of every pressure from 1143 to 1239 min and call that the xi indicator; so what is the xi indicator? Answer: 0.98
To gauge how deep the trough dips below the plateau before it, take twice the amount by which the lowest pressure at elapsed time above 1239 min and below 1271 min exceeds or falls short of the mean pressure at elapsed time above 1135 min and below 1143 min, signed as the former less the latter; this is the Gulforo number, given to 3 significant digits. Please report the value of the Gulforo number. 0.111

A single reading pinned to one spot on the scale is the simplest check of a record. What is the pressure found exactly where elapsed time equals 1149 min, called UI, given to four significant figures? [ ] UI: 0.9808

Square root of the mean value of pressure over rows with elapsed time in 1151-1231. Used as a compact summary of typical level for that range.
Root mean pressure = 0.98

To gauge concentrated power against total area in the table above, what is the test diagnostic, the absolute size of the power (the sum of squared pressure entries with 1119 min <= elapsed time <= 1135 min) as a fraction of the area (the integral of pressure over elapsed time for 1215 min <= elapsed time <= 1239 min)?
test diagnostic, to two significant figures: 0.18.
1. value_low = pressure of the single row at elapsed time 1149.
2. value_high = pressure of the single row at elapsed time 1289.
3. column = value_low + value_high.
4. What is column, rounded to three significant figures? 1.76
